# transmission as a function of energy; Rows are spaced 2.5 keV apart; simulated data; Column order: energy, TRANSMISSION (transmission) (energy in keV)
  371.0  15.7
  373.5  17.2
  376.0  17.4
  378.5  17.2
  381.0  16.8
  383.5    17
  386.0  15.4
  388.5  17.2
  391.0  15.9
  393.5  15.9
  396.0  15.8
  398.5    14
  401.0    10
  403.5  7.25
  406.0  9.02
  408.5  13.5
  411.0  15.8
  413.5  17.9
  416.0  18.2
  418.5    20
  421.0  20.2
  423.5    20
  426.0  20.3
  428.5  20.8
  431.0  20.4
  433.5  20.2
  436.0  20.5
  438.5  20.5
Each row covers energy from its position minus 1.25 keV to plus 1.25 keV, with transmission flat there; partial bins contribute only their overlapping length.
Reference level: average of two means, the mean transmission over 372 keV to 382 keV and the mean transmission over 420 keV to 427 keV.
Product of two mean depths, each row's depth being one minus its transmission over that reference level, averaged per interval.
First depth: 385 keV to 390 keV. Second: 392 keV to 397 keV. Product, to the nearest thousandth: 0.019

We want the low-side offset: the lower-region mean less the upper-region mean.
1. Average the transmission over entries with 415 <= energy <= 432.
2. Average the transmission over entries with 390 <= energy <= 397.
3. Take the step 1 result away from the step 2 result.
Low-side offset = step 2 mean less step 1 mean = -4.1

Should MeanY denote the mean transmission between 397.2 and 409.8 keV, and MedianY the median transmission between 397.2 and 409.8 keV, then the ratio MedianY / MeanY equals 0.93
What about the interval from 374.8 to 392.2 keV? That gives 1.02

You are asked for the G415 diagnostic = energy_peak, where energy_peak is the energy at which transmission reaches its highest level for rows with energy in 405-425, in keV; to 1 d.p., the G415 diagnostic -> 421.0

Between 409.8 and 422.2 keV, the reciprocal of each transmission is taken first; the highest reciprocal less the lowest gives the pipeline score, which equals 0.014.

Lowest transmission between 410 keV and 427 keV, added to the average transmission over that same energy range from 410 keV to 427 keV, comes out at 35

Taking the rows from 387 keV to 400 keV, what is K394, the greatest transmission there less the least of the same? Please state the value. 3.2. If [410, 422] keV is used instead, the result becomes 4.4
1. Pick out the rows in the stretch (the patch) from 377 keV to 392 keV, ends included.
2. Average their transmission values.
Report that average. 16.6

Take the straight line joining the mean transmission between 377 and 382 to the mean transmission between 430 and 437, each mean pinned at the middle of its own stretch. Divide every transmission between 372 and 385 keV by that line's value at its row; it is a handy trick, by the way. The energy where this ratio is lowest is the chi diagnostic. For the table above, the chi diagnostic 381.0 keV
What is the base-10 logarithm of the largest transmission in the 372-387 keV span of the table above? 1.24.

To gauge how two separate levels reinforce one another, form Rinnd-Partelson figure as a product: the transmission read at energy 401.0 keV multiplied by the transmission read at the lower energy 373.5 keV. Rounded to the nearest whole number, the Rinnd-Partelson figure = 172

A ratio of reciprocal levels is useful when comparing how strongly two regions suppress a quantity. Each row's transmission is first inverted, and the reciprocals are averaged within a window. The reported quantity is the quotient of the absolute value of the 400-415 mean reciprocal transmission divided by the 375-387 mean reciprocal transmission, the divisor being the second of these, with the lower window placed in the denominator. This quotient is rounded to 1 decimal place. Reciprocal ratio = 1.5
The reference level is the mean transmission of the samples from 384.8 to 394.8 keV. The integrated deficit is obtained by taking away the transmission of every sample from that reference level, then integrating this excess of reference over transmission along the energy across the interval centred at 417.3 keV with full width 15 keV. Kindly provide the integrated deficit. -39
